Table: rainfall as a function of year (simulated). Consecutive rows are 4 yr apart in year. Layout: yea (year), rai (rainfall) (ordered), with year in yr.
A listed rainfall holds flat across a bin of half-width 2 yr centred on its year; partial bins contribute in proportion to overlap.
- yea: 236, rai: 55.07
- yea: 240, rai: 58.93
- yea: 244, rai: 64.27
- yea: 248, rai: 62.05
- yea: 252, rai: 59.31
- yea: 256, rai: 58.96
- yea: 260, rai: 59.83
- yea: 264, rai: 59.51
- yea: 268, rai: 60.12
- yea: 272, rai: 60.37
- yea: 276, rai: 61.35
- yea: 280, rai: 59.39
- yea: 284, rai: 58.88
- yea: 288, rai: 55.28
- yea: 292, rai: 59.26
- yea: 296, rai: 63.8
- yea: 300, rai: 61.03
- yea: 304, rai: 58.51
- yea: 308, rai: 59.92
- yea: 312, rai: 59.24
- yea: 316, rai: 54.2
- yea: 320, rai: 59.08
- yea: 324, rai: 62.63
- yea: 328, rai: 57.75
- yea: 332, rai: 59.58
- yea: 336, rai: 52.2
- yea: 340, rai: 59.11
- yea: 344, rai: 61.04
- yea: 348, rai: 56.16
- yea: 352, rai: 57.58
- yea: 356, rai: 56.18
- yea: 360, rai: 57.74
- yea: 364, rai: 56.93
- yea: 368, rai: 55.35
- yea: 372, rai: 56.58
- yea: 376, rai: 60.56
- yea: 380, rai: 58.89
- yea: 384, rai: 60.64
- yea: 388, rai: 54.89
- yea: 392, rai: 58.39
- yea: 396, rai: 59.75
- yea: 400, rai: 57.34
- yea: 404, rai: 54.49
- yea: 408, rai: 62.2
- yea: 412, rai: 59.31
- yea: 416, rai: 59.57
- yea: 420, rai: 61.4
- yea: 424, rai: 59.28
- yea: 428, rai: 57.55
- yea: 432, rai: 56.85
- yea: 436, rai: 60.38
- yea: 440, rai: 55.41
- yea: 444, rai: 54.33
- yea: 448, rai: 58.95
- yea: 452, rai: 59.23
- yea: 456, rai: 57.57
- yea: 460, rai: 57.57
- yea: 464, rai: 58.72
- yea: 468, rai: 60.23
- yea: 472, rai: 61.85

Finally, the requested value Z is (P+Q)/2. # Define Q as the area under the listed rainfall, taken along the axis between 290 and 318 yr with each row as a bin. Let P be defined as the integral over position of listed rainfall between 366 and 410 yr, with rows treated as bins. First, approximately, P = 2556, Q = 1664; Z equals 2110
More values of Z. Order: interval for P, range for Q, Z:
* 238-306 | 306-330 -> 2747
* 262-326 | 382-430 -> 3315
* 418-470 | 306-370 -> 3364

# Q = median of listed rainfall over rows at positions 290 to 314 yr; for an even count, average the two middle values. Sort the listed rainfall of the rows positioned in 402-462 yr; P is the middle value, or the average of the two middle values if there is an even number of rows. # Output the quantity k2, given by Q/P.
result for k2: 1.01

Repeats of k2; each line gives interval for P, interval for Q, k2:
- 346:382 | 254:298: 1.05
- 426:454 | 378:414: 1.02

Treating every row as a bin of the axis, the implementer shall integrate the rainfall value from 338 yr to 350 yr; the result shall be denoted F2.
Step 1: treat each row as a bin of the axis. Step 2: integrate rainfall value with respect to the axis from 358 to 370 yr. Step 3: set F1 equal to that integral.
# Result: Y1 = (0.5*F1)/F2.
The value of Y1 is 0.482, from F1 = 680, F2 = 705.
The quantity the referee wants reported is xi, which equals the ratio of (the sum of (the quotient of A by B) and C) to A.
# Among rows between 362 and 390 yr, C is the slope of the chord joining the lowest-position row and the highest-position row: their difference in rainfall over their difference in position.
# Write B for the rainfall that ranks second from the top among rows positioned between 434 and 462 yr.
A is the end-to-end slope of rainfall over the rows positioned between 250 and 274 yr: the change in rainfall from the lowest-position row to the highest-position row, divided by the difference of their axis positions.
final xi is -1.6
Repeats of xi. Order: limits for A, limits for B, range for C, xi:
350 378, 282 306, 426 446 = -1.6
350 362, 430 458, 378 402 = -3.9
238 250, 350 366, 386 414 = 0.5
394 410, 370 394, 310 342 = 0.0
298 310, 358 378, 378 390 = 3.6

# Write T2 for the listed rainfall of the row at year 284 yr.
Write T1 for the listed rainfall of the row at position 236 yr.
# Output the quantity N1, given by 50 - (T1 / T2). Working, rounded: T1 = 55.07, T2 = 58.88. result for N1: 49.1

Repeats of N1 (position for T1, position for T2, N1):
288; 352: 49.0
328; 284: 49.0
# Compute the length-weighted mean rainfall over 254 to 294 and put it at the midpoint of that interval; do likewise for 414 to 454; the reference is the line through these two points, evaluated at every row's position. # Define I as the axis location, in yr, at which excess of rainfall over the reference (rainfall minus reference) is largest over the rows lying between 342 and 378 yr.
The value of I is 344 yr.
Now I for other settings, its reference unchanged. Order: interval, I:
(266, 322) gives 296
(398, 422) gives 408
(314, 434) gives 408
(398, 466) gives 408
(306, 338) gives 324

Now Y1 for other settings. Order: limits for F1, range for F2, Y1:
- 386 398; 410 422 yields 0.480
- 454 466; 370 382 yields 0.494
